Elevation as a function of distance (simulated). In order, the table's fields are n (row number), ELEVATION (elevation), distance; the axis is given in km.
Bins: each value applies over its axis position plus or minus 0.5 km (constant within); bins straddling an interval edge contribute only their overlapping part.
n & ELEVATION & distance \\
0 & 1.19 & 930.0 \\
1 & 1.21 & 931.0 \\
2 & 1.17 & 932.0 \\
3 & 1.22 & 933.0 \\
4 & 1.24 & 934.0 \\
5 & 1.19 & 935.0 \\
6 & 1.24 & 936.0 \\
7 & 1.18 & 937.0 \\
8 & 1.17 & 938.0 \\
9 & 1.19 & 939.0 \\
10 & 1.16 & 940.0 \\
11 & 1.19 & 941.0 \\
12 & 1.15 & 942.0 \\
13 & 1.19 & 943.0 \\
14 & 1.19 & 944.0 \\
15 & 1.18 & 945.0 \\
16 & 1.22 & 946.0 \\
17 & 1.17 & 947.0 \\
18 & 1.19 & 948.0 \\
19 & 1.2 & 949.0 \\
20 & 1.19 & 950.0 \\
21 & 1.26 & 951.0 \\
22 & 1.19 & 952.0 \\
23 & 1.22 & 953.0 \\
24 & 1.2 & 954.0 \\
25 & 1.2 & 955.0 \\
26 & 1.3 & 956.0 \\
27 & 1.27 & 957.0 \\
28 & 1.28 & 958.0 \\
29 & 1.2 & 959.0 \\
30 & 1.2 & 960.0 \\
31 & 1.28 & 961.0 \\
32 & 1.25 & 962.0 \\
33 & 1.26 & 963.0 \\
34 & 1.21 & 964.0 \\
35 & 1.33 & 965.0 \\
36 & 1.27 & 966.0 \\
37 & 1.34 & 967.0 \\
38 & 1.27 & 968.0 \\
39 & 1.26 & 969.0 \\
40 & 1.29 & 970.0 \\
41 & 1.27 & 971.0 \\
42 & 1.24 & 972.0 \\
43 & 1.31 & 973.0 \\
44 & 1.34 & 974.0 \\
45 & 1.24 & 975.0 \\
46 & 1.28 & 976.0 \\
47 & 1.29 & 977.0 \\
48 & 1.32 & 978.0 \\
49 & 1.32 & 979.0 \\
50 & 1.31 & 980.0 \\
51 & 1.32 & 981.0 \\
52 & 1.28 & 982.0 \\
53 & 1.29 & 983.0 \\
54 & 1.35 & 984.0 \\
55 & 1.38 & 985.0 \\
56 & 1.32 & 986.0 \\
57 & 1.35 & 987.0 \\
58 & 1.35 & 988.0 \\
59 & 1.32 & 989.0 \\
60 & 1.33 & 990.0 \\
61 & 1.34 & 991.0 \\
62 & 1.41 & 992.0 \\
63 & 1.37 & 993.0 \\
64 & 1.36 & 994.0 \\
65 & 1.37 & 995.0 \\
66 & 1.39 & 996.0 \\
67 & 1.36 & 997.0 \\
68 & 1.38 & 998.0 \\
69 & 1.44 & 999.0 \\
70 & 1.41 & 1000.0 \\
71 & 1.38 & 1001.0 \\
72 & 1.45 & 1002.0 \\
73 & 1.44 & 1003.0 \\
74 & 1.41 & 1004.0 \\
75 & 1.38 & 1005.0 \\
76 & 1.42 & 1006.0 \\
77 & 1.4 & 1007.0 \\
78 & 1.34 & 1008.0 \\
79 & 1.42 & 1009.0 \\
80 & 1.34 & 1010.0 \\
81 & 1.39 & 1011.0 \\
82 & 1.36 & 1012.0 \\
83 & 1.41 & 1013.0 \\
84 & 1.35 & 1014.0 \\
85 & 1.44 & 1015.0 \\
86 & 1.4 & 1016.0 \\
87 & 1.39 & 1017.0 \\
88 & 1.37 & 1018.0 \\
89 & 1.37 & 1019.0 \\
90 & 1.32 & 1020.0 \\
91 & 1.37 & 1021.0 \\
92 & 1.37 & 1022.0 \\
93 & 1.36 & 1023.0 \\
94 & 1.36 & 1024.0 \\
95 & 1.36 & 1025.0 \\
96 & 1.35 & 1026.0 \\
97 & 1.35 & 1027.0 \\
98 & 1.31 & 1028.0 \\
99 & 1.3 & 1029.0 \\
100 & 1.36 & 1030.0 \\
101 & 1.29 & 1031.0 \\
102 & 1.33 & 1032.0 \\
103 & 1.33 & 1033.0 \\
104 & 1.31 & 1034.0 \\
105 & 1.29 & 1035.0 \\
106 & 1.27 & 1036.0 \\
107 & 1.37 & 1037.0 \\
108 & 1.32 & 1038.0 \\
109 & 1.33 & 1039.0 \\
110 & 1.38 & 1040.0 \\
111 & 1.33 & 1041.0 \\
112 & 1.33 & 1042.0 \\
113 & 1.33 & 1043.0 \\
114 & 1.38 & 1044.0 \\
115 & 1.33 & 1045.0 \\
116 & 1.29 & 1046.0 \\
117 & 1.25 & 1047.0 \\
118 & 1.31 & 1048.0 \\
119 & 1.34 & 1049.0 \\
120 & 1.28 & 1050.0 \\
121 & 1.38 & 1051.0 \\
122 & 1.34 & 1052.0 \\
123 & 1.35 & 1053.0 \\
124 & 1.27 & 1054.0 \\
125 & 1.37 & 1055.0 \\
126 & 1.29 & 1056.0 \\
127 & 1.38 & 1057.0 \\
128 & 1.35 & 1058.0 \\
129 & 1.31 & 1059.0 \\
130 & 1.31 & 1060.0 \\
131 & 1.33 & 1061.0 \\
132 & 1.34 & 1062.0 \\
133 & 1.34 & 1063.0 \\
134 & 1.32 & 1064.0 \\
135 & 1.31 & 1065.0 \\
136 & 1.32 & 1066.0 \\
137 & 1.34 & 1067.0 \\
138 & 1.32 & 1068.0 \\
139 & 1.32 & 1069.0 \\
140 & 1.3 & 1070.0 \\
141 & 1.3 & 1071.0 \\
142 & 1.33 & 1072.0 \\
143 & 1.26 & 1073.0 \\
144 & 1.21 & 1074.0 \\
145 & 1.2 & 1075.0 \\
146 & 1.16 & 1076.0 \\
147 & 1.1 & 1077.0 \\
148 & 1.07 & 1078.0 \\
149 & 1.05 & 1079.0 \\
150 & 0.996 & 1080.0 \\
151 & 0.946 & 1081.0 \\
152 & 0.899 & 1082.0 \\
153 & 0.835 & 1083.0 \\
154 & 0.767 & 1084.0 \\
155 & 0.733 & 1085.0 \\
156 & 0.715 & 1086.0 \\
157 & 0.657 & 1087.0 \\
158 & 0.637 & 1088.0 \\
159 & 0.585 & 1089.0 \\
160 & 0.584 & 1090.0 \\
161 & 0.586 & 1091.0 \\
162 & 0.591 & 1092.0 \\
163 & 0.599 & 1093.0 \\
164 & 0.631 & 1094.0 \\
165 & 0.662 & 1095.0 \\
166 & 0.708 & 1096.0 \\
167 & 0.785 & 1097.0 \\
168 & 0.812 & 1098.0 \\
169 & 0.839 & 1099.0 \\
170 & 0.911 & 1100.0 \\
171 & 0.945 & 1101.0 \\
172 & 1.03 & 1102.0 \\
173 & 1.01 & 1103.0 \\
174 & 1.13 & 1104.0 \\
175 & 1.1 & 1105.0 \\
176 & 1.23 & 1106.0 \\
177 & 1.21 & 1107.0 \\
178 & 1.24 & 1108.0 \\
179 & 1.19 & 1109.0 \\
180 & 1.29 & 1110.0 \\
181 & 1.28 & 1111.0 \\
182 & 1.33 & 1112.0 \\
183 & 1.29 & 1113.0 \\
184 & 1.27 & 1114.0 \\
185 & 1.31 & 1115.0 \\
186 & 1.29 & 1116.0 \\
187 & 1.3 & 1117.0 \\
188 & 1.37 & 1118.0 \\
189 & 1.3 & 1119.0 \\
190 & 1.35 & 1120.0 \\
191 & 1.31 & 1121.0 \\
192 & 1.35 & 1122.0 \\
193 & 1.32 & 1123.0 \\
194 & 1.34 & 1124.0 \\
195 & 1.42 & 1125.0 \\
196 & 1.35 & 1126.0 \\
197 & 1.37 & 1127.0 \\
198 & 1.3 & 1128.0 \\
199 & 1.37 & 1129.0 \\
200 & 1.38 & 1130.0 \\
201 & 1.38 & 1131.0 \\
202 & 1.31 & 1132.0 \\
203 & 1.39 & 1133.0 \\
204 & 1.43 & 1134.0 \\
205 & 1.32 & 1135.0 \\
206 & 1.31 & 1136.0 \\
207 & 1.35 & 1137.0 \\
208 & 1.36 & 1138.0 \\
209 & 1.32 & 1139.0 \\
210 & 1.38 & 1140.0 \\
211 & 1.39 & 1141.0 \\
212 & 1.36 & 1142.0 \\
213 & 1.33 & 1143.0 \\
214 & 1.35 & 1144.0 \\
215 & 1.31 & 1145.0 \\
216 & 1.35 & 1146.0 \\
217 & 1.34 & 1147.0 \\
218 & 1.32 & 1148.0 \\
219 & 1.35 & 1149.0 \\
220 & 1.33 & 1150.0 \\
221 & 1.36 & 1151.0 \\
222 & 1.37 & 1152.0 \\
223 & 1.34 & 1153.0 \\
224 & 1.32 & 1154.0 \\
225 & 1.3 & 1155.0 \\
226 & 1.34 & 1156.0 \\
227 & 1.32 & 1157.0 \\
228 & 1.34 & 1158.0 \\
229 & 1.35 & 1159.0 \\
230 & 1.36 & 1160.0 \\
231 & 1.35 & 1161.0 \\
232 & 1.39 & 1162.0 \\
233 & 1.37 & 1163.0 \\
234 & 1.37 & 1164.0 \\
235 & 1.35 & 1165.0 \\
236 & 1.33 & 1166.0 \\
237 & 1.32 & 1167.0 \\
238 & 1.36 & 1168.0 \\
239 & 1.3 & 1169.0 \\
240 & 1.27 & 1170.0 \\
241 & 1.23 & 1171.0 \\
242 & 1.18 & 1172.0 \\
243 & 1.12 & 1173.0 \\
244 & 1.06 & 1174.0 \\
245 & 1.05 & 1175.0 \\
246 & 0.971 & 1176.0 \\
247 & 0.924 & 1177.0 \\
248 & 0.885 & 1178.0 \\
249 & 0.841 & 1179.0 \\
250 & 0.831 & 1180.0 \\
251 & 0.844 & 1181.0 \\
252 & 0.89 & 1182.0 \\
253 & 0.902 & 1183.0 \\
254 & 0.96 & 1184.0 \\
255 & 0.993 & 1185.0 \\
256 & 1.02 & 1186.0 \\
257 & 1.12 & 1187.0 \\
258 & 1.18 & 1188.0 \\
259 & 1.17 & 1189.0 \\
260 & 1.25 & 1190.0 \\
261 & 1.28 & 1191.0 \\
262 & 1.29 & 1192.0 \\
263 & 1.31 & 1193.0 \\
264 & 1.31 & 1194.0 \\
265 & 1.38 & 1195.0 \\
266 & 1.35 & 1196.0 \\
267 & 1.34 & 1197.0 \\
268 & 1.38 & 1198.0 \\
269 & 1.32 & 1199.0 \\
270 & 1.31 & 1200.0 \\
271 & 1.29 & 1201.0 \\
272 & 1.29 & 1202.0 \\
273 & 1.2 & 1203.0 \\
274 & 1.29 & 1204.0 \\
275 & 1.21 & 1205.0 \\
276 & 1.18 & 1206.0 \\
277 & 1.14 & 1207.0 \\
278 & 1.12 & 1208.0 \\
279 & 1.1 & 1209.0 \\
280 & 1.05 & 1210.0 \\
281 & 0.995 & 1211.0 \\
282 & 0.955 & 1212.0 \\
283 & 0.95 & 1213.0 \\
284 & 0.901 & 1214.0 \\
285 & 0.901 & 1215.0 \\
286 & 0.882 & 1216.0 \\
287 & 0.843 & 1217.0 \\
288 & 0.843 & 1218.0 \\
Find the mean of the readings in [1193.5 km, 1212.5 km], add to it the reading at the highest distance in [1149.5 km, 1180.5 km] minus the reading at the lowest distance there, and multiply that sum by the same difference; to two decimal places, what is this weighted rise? -0.36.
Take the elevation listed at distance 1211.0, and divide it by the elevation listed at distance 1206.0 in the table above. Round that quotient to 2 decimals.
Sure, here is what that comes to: 0.84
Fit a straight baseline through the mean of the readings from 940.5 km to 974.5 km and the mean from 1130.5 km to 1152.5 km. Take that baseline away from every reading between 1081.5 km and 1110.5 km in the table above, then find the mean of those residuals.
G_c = -0.46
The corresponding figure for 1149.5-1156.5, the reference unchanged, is -0.02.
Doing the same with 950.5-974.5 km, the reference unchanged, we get 0.02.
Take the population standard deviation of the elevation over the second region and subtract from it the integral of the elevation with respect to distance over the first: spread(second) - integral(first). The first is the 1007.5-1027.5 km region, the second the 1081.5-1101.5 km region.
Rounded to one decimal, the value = -27.3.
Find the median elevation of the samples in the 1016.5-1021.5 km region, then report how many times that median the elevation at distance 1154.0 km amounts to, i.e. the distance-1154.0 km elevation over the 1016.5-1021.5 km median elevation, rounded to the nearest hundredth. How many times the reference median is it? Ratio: 0.96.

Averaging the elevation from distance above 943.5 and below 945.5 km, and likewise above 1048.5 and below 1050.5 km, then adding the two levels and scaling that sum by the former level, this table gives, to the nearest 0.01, 2.96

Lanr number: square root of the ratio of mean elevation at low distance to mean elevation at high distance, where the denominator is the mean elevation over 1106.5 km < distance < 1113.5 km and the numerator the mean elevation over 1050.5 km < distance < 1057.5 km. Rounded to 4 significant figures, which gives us 1.031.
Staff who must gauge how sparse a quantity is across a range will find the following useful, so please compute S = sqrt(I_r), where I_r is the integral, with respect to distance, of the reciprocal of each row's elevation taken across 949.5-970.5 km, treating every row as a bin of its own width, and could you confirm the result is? 4.1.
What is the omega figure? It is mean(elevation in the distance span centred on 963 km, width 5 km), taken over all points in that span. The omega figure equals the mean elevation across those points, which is 1.27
